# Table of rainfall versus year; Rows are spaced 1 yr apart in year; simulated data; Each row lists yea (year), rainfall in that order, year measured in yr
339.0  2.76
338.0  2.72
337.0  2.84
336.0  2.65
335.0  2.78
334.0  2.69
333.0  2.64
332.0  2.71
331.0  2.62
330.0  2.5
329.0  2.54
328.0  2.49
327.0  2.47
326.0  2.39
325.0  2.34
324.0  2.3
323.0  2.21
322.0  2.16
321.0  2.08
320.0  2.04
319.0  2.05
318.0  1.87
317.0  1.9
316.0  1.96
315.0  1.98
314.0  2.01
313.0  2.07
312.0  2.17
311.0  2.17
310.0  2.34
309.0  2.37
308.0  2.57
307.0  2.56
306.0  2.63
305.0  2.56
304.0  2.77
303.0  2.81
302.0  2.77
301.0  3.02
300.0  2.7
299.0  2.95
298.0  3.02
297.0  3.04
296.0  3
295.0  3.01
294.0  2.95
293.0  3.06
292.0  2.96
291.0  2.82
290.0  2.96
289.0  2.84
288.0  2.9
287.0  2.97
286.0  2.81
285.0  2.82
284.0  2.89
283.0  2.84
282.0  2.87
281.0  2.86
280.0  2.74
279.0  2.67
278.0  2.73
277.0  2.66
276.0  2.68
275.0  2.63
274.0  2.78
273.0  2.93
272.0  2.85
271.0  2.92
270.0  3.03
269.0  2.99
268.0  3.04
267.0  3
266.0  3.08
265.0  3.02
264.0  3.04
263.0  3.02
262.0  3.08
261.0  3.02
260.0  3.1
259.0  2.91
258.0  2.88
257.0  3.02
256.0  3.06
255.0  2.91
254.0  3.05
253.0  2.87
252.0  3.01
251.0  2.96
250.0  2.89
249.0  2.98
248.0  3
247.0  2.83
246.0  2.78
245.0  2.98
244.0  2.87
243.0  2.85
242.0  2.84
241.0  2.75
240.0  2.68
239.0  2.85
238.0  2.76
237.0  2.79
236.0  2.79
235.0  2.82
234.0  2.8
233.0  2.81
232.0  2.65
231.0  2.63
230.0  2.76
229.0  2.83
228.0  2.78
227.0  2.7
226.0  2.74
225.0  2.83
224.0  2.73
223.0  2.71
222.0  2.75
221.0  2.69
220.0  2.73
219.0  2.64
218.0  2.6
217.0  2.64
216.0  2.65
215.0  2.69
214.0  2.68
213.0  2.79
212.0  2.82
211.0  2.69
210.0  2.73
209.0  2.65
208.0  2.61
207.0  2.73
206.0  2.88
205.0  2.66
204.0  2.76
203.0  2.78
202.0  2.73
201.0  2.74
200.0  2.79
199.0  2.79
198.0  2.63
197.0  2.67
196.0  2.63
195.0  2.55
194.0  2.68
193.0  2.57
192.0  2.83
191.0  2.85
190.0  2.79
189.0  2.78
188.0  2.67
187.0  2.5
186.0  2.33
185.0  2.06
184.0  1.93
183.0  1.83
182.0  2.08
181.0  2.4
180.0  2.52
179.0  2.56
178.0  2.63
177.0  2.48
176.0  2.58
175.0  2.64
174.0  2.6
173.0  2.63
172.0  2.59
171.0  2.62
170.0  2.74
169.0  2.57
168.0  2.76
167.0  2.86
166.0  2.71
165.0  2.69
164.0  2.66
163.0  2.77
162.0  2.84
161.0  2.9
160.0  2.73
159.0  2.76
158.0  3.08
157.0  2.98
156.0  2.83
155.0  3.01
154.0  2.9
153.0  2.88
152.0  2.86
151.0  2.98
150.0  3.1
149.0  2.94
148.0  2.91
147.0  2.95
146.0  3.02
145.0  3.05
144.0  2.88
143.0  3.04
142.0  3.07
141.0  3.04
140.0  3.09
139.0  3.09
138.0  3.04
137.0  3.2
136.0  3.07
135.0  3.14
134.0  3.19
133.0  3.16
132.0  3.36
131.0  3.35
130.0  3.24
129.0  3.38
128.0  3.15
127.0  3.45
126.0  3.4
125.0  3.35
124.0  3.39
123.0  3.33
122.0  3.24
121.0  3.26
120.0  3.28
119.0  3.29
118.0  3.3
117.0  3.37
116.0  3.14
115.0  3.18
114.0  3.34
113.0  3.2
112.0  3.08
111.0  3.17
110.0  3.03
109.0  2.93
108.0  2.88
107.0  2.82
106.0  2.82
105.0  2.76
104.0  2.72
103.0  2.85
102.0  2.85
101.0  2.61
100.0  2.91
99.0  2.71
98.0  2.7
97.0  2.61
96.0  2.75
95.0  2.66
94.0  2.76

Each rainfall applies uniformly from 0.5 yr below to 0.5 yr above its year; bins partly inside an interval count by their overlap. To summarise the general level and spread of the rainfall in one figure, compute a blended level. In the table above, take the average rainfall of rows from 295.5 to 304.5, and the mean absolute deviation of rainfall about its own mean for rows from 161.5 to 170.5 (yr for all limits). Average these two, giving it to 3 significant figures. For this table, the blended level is 1.48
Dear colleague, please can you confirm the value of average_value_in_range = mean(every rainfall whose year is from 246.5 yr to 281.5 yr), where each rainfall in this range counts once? 2.9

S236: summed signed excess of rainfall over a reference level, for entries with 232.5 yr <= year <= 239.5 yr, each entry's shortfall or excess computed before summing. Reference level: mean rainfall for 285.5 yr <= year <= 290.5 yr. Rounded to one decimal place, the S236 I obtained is -0.7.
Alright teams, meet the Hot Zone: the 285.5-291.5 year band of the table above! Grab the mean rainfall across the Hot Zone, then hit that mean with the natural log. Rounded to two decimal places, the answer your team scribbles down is 1.06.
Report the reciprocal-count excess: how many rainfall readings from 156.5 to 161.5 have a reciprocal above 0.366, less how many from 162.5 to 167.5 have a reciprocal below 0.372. -3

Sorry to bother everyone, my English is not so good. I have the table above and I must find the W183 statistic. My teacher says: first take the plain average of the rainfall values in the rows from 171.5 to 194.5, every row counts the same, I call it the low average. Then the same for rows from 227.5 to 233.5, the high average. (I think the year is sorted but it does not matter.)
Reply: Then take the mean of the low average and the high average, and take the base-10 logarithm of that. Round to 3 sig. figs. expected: 0.419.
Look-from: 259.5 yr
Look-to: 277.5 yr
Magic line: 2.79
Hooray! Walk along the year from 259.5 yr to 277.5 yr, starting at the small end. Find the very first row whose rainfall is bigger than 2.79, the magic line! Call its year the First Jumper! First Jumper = 260.0 yr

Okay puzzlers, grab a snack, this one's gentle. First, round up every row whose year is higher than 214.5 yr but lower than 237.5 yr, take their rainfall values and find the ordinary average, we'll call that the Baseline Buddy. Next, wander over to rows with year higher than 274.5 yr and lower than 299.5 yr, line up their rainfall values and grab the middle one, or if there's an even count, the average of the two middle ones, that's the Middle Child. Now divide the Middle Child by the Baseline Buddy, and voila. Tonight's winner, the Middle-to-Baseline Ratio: 1.05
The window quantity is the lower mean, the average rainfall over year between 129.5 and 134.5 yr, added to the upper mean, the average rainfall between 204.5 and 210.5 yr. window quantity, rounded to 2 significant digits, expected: 6.0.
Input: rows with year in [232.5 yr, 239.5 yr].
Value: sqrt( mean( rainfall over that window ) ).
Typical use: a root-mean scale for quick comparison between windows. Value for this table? 1.67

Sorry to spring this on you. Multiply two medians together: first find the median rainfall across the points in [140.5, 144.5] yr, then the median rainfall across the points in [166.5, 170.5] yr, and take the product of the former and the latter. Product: 8.36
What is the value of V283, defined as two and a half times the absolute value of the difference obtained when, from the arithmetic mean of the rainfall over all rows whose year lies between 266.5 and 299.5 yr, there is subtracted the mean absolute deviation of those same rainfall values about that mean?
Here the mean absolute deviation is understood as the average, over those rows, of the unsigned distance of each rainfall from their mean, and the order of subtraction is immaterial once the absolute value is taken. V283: 6.96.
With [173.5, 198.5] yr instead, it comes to 5.78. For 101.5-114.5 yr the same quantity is 7.00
